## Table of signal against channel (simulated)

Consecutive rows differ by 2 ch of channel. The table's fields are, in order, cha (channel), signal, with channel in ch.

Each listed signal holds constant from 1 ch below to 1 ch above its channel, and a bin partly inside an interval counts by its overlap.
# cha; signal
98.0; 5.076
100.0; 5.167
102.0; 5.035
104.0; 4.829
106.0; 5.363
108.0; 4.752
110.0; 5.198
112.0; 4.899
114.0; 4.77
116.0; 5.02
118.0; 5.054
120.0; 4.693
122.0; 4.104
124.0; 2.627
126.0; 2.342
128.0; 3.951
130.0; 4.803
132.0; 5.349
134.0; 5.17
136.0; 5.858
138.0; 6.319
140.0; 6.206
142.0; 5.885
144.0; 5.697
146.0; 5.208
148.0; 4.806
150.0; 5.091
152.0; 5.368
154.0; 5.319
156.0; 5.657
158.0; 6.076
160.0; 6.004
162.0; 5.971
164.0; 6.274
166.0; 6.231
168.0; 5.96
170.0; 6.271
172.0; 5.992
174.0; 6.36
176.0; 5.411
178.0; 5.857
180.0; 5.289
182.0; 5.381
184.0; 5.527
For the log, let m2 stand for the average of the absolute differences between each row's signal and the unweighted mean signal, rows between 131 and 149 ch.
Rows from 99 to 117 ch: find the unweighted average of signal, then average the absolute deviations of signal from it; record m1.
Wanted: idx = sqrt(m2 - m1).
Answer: 0.50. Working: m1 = 0.170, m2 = 0.42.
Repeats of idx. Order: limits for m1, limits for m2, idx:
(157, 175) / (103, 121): 0.21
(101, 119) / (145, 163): 0.47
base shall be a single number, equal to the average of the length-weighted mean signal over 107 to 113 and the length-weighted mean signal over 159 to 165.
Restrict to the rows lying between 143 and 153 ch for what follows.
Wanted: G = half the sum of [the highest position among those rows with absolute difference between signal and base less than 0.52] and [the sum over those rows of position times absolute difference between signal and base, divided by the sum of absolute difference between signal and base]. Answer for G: 150.0 ch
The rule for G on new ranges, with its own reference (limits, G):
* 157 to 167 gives 162.2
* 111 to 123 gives 118.0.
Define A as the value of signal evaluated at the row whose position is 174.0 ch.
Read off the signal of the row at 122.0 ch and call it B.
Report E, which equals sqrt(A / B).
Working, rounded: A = 6.36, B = 4.104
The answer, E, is 1.24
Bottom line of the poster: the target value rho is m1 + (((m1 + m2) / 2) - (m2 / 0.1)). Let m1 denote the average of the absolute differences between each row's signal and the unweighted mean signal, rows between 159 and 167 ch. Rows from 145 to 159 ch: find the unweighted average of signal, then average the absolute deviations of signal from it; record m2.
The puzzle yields -2.6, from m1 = 0.13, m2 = 0.29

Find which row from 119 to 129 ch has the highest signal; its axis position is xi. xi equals 120.0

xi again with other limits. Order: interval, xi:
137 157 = 138.0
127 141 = 138.0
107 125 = 110.0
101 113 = 106.0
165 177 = 174.0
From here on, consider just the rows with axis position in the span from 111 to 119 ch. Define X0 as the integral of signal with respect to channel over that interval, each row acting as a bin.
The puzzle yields 39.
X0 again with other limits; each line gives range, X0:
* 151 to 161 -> 57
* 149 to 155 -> 32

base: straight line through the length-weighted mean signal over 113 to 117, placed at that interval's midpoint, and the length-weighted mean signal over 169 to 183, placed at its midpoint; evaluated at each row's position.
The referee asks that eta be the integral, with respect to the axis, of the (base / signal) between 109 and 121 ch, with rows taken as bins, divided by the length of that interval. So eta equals 0.99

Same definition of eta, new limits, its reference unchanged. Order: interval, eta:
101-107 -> 0.93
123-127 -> 2.04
